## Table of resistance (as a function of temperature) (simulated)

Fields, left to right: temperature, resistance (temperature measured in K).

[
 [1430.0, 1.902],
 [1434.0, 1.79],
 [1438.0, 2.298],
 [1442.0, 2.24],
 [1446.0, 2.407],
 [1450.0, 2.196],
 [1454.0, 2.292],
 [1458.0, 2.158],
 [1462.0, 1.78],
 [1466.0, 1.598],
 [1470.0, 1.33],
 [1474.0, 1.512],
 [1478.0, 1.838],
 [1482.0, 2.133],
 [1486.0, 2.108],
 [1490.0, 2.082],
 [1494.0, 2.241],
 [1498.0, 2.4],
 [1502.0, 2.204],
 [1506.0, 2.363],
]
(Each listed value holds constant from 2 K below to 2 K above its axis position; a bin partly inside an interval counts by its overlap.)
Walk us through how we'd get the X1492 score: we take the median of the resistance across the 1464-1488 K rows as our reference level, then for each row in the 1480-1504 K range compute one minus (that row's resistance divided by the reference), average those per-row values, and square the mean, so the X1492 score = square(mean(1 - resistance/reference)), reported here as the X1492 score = 0.077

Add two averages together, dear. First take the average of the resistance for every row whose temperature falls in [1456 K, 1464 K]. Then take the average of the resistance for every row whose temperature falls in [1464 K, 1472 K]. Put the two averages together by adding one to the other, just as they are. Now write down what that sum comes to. 3.4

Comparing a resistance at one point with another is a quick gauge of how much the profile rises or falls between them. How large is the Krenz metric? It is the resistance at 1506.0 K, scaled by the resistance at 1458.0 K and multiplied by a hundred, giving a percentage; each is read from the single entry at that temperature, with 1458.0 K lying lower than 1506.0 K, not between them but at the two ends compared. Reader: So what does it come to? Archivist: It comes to 109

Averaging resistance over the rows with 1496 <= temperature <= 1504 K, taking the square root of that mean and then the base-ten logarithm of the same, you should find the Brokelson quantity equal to 0.181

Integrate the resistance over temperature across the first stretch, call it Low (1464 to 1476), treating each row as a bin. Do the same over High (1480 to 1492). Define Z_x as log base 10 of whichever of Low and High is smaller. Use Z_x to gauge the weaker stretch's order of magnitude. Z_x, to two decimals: 1.25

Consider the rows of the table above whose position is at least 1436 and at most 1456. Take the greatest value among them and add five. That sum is 7.41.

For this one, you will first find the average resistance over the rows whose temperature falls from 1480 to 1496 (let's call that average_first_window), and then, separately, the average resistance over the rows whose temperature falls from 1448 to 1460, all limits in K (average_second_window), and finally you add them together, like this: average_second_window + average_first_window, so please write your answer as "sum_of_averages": 4.4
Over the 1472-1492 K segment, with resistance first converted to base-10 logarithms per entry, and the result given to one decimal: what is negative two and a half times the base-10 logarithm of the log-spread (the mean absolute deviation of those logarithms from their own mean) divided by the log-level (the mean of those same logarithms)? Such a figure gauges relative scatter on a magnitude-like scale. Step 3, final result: 1.9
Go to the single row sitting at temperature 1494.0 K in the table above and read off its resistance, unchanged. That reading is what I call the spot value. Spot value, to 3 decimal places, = 2.241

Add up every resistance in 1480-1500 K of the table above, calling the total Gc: 11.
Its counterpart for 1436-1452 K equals 9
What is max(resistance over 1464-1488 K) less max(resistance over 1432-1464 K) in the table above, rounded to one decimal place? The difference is -0.3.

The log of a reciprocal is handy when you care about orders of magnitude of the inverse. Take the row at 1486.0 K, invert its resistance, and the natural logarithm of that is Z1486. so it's -0.75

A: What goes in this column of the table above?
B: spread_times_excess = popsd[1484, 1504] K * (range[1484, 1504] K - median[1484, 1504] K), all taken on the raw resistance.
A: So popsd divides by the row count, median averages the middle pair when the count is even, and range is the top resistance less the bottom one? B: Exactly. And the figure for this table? -0.21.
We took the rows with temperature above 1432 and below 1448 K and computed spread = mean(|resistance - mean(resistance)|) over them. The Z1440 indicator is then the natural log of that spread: -1.63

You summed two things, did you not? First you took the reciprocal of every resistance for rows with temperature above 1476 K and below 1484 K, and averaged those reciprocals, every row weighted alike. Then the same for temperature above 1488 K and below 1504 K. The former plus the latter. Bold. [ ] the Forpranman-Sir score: 0.956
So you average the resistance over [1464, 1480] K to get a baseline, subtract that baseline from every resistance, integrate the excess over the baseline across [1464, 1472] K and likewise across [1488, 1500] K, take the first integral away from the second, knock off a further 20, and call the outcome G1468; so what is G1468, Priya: -11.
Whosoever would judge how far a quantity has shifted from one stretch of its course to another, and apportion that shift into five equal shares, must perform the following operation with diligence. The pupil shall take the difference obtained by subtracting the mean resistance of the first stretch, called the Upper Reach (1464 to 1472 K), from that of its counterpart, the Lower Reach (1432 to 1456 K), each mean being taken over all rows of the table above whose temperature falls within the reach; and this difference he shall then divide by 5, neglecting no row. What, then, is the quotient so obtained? 0.15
